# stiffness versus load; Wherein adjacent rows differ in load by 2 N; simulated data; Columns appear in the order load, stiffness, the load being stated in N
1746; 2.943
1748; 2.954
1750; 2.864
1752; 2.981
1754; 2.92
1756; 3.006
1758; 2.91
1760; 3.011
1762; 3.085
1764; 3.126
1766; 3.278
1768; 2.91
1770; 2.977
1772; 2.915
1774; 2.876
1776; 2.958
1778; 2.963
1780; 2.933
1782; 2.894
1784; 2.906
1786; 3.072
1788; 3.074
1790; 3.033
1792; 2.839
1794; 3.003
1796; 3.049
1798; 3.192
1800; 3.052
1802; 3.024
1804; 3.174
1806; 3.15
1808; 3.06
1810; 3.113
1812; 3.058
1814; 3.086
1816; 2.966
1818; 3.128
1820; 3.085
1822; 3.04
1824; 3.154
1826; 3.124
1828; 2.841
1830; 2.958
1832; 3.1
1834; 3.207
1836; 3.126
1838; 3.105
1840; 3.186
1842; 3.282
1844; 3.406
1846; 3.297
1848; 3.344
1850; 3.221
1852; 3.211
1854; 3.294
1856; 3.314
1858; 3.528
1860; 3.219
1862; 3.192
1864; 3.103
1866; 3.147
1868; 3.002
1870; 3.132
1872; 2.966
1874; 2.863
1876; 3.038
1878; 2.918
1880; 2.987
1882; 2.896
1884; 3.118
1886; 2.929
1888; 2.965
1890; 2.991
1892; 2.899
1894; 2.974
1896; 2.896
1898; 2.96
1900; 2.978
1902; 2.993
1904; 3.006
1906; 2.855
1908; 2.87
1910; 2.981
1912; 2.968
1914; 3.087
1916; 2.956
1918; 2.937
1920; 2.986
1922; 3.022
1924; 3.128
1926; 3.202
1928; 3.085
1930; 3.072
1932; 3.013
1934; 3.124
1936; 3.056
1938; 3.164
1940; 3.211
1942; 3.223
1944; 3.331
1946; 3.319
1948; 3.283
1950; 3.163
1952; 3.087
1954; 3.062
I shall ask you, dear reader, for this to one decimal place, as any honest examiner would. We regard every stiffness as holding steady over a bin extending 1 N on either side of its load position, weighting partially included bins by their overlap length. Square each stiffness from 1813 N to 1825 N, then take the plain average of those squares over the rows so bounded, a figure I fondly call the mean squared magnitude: 9.5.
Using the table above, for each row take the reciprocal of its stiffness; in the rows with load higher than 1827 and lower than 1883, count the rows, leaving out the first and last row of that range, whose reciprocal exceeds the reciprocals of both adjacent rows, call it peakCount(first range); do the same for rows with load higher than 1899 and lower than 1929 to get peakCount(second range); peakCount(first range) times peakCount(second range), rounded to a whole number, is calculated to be 21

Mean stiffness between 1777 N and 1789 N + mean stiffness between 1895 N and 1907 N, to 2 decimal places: 5.92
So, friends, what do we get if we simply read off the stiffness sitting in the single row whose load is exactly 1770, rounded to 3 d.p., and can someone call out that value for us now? 2.977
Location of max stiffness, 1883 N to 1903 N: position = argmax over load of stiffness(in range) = 1884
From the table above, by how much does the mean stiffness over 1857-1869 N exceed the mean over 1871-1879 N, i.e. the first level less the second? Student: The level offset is 0.25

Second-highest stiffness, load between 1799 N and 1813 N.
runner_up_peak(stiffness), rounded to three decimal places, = 3.150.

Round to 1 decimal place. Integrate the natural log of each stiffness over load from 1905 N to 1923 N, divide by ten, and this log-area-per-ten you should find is 2.0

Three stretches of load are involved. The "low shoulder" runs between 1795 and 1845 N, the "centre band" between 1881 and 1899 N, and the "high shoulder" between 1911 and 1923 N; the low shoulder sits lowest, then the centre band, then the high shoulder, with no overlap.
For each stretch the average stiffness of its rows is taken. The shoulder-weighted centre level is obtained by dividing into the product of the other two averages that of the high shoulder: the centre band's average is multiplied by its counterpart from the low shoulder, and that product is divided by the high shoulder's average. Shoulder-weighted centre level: 3.07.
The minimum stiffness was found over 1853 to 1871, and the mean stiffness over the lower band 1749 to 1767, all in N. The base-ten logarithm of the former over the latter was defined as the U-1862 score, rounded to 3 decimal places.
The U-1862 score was -0.003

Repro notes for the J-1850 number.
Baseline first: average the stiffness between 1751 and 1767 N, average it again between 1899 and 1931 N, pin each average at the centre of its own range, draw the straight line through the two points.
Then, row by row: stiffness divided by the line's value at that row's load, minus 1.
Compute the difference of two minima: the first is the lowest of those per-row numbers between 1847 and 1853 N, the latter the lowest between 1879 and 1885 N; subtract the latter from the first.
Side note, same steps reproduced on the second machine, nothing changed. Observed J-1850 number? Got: 0.10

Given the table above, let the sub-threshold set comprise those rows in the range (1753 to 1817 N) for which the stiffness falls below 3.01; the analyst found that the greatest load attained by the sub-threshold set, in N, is 1816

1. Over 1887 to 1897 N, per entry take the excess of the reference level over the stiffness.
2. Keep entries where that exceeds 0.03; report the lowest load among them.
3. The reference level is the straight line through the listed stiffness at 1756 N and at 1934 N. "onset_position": 1888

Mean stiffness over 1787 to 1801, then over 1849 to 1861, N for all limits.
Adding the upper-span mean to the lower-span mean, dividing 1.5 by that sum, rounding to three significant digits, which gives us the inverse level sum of 0.237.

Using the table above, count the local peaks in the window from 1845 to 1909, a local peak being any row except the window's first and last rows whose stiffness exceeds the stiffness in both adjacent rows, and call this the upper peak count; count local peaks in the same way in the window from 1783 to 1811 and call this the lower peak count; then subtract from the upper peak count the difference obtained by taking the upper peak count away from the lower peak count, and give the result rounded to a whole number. 17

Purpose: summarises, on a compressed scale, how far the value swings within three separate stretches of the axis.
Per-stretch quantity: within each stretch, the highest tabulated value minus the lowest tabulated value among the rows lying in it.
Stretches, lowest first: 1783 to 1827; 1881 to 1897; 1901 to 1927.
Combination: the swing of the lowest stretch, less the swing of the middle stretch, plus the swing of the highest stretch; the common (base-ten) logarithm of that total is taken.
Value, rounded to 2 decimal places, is -0.32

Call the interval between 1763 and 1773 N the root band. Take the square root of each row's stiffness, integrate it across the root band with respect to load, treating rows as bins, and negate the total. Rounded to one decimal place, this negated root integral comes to -17.4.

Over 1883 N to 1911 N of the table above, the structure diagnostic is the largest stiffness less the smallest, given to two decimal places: 0.26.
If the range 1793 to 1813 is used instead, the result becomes 0.19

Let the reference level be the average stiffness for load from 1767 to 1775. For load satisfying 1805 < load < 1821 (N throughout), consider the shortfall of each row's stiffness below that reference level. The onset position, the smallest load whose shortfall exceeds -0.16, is 1808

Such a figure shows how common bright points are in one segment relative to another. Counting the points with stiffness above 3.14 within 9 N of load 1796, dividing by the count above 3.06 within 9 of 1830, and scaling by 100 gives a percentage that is 33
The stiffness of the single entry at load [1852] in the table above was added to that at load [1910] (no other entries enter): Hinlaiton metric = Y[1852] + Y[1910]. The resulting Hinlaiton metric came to 6.19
